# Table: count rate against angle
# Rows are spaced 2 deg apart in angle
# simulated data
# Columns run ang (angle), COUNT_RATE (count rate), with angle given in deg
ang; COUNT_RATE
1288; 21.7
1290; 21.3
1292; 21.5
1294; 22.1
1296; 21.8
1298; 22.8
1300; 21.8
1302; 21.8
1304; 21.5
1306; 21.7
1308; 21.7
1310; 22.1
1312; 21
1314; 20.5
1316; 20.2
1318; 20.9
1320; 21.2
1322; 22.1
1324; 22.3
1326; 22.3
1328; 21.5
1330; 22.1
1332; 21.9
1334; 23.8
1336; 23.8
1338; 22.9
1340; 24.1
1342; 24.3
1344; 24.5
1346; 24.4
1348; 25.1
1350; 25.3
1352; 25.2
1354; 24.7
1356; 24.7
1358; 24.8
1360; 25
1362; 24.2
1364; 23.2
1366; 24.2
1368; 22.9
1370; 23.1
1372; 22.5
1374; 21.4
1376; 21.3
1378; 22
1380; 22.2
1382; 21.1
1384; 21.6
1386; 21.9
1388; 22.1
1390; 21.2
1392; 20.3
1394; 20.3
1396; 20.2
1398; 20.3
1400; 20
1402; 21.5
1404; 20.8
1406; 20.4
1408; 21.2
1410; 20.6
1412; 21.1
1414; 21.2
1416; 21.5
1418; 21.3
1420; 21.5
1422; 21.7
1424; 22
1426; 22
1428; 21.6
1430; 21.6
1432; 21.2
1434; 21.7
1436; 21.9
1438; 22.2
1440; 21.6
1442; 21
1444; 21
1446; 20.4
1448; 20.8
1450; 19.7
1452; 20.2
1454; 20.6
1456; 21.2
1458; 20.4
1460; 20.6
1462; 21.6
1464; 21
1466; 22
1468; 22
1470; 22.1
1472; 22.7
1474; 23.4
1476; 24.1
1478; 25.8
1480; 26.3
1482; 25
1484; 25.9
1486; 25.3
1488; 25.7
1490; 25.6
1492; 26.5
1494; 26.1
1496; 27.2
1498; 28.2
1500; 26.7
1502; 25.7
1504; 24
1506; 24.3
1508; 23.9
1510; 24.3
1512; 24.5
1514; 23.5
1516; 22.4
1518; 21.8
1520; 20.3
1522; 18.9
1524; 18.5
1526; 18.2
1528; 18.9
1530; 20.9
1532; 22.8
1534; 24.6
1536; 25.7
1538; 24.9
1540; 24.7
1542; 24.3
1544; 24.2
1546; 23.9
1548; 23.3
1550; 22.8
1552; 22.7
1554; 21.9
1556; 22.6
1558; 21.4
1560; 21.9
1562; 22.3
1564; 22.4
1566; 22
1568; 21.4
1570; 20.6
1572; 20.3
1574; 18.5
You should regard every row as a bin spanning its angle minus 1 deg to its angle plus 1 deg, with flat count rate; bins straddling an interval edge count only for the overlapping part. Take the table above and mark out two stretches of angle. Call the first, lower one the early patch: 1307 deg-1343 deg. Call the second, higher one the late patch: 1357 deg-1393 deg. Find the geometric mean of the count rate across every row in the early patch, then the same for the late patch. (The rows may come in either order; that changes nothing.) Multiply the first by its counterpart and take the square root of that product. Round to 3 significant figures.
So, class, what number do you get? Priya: 22.3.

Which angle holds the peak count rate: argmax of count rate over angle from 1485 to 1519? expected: 1498 deg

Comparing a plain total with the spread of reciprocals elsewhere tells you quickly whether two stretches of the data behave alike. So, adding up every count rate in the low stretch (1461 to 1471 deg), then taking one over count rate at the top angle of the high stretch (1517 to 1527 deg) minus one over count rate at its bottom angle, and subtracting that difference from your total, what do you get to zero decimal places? 109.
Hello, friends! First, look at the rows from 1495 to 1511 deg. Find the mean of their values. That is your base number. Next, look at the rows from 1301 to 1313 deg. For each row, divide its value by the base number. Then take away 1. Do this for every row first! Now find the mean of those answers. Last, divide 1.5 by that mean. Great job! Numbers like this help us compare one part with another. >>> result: -9.8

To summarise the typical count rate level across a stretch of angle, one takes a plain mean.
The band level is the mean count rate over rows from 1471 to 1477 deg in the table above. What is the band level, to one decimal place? 23.4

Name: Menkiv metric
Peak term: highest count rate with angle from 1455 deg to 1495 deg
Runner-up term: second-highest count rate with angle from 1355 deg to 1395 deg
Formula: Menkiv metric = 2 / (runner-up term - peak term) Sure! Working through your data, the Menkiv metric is -1.2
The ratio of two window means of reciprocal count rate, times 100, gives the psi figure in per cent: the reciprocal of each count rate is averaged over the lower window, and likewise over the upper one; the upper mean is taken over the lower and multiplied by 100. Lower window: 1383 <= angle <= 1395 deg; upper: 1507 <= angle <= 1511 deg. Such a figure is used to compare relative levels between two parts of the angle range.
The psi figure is 88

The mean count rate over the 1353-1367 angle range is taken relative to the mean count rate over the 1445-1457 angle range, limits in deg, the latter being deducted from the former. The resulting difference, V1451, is 3.9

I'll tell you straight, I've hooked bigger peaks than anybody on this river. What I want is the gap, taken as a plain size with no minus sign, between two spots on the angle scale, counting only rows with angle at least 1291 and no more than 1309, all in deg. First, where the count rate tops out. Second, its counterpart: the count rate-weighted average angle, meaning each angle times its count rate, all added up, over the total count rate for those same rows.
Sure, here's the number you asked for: 2.0 deg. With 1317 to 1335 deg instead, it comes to 7.9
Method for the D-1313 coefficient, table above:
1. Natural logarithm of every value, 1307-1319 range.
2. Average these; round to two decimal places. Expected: 3.05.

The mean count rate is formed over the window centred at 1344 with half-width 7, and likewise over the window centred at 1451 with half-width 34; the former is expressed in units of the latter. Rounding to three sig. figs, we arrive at 1.11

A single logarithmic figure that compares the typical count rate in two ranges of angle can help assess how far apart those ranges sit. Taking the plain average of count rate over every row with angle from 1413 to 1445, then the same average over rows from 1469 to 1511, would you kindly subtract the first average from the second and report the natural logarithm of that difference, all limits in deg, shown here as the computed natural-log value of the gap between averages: 1.3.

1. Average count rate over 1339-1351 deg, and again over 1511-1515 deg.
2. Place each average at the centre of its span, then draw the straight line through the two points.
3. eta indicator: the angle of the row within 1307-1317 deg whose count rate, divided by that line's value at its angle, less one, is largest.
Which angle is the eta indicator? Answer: 1310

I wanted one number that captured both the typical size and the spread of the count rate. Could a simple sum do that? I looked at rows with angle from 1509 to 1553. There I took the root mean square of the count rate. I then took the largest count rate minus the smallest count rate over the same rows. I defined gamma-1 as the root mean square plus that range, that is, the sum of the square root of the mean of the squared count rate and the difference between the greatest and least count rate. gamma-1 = 30.2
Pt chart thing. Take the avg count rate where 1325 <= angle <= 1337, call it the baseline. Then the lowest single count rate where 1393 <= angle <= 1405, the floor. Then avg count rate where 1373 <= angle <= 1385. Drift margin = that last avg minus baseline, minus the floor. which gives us -21.0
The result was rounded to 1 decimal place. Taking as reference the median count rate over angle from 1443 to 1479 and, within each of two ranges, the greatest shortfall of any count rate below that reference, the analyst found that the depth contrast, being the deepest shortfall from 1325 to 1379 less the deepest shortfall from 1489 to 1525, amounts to -2.8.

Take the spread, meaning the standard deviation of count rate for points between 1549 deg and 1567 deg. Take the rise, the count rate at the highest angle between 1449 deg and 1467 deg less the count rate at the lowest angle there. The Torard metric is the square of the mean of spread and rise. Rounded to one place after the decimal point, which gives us 1.9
